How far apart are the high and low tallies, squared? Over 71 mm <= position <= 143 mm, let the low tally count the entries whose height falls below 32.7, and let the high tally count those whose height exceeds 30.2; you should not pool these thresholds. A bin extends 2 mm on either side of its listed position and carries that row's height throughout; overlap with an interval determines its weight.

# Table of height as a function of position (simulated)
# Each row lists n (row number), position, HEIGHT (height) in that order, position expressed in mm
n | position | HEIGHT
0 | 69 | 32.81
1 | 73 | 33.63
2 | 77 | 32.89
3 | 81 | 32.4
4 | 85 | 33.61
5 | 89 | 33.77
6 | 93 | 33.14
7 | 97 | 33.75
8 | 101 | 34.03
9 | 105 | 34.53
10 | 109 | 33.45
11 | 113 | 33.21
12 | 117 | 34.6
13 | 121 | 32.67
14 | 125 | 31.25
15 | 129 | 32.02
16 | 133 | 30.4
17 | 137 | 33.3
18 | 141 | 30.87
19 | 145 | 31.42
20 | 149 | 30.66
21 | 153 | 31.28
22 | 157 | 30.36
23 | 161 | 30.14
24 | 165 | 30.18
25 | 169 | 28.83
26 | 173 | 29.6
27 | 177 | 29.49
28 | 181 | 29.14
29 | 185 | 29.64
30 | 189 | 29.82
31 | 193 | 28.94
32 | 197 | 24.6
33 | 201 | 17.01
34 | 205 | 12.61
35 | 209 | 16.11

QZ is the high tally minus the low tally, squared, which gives 144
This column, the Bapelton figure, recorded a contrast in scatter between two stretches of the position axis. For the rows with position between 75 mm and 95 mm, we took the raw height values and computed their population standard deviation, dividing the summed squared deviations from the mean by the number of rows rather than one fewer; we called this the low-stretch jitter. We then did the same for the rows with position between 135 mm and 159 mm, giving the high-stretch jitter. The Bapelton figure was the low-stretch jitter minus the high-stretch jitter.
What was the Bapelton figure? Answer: -0.5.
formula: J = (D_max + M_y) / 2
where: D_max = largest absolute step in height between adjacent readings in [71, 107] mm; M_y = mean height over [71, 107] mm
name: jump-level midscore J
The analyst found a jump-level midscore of 17.4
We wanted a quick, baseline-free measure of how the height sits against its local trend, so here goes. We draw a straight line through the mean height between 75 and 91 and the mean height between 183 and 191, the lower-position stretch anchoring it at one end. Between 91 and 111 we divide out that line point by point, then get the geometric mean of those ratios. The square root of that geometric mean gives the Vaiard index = 1.018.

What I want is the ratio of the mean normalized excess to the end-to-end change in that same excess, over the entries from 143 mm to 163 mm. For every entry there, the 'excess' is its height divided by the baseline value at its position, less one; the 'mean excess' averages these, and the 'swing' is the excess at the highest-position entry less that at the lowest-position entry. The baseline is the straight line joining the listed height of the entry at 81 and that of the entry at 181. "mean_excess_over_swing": -1.0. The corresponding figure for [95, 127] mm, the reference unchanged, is -1.3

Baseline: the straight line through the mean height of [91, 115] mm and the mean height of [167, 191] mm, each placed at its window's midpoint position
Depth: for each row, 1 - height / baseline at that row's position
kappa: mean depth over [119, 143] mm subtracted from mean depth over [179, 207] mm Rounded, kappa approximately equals 0.135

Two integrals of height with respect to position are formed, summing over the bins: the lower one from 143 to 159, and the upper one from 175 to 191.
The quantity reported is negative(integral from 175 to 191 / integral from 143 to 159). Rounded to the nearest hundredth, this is -0.95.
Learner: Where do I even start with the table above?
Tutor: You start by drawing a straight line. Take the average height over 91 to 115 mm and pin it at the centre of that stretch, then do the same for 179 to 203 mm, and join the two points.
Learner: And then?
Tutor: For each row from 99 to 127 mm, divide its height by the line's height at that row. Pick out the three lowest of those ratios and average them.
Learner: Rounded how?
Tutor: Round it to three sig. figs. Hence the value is 0.998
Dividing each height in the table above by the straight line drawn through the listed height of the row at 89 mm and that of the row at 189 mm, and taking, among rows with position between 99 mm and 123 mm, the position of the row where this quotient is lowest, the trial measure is 121 mm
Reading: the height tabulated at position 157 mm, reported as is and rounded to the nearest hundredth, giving 30.36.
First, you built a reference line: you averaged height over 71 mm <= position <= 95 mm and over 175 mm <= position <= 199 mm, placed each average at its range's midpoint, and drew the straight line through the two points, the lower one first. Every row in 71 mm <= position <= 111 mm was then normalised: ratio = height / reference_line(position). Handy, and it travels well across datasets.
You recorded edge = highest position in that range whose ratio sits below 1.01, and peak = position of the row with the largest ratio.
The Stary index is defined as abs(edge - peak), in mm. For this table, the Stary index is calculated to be 24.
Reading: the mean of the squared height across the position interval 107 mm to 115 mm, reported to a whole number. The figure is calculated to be 1111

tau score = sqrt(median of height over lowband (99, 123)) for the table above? 5.81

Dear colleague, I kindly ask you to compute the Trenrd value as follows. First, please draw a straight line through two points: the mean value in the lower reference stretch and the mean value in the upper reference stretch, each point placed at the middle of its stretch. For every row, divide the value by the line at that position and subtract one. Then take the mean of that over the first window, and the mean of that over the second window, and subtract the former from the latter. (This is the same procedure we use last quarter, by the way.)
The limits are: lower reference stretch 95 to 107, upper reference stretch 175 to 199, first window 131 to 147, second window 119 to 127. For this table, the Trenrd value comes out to -0.017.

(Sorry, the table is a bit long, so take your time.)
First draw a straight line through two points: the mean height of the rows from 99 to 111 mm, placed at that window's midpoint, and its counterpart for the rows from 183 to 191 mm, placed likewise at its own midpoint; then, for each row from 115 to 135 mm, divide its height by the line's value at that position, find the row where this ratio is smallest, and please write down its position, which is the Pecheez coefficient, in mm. 133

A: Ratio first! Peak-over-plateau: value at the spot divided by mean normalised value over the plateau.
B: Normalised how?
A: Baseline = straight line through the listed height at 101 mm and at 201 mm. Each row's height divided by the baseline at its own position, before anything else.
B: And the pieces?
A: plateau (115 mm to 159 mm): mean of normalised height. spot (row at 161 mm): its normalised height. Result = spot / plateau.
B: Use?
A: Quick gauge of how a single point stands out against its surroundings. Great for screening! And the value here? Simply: 1.11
